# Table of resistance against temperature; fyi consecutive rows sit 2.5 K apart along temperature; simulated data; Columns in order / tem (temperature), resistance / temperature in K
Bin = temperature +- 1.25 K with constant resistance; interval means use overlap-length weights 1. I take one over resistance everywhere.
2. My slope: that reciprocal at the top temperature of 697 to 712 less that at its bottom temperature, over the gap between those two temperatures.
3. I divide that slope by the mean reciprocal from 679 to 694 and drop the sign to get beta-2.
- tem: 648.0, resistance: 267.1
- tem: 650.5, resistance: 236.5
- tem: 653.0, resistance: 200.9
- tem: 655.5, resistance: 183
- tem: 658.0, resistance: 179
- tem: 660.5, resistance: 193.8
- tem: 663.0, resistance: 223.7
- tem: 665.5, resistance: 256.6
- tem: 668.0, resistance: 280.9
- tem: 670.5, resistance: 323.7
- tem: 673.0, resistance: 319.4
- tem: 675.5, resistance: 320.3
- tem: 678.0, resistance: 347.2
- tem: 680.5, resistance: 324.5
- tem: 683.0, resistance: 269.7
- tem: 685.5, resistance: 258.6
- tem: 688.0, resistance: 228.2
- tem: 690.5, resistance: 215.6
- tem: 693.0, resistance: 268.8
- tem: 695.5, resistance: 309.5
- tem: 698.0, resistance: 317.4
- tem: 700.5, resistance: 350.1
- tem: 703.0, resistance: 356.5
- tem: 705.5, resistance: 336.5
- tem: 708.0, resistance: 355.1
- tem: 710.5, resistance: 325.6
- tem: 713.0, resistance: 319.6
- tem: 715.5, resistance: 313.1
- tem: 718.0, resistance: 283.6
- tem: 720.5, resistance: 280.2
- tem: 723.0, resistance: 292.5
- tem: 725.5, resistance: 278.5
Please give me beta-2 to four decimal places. 0.0016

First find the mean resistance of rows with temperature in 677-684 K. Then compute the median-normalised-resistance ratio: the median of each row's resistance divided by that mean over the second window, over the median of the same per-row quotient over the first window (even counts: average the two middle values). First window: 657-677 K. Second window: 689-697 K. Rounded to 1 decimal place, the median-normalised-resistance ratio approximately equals 1.0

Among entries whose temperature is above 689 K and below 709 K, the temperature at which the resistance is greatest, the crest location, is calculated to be 703.0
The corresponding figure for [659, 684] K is 678.0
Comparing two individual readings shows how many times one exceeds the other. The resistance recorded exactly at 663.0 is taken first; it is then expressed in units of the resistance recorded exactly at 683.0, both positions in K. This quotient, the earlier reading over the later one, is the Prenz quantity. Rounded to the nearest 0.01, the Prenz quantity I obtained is 0.83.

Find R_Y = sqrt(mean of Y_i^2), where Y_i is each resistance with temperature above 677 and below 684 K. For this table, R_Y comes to 315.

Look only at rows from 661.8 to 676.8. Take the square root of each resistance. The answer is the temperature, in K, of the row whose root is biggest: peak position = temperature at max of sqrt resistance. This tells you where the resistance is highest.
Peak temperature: 670.5 K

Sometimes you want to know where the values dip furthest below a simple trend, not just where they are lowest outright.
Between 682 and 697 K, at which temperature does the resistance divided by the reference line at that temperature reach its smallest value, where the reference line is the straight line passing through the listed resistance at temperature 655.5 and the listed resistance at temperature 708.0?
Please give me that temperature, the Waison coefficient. 690.5 K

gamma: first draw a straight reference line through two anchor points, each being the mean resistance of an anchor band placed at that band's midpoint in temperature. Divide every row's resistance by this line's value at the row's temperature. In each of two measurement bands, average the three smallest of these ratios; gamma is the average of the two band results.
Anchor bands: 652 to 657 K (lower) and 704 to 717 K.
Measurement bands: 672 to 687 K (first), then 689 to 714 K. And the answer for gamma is 0.99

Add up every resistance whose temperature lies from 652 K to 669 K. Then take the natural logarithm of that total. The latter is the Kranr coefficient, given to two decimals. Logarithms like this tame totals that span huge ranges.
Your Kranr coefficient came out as 7.33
